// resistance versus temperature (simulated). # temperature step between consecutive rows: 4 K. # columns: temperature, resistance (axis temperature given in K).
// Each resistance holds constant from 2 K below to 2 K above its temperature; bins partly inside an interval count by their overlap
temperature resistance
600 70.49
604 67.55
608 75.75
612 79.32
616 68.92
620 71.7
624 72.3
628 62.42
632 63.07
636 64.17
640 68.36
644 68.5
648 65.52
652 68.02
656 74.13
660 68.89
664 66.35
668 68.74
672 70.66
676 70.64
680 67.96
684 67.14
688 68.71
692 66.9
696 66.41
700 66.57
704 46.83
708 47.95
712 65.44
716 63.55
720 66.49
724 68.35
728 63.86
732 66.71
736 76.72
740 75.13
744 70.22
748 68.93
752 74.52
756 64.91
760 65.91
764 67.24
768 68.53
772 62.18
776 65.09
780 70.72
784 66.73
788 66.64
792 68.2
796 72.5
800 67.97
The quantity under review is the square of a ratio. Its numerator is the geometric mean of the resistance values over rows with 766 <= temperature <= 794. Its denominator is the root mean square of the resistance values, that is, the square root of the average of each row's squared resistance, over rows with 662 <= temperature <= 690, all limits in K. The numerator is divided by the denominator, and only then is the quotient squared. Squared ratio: 0.95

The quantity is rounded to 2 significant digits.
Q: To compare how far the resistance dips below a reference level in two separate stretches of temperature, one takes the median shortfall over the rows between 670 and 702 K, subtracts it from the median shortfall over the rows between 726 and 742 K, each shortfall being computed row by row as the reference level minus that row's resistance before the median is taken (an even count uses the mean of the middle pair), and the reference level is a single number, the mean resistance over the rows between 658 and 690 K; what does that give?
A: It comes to -3.4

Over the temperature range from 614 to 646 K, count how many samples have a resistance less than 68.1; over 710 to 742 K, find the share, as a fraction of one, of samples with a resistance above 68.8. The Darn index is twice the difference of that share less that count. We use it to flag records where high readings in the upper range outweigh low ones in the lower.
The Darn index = -5.5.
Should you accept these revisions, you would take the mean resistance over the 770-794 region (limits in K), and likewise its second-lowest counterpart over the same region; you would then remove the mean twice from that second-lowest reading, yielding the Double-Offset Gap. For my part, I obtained -68.1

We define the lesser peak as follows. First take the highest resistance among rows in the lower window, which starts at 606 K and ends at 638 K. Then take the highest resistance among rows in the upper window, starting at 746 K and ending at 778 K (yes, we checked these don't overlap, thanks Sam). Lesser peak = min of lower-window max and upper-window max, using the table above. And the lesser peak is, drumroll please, 74.5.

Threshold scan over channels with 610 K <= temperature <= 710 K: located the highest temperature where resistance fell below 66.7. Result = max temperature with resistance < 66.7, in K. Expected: 708 K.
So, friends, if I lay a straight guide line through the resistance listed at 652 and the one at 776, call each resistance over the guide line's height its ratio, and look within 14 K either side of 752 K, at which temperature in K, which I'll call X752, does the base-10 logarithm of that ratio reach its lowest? 756 K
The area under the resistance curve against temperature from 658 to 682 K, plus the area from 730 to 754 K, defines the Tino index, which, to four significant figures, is 3382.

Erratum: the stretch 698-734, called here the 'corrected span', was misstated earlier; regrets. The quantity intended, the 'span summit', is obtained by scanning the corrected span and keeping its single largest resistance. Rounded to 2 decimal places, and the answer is 68.35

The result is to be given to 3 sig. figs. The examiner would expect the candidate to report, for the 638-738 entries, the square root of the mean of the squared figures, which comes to 66.7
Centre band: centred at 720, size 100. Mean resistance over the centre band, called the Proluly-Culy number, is 66.7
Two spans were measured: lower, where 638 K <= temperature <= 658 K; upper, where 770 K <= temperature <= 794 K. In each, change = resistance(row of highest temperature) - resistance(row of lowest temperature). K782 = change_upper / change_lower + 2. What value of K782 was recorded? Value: 3.0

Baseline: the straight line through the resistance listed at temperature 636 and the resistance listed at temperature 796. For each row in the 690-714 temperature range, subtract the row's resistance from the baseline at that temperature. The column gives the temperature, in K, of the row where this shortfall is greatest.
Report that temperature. 704 K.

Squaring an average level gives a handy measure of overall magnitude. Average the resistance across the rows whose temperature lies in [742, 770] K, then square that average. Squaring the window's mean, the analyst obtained 4707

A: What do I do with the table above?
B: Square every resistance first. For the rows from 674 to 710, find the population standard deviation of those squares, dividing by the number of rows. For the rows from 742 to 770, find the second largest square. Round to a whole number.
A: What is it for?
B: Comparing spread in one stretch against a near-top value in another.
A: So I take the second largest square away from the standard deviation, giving -3940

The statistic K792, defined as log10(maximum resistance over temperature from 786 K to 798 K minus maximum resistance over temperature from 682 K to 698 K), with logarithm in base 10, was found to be 0.6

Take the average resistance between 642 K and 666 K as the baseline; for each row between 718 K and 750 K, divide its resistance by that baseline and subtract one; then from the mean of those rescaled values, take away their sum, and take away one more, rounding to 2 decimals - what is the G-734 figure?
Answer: -1.10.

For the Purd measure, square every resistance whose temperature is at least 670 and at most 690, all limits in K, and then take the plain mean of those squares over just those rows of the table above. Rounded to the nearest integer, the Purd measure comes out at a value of 4766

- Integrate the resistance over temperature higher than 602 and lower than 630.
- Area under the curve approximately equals 1992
